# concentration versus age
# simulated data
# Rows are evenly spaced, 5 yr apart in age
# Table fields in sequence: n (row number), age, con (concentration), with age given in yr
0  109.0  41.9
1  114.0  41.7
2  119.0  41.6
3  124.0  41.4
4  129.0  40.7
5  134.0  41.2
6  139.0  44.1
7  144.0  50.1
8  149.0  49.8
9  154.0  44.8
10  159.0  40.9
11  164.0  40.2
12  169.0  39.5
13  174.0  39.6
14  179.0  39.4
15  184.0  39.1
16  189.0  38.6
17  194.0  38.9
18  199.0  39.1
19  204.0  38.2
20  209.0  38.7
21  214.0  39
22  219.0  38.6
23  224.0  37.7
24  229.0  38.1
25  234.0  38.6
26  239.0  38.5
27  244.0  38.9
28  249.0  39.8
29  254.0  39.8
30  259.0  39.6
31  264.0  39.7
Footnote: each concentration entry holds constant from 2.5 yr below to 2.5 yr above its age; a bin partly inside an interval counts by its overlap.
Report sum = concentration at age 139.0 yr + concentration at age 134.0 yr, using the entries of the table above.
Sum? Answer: 85.3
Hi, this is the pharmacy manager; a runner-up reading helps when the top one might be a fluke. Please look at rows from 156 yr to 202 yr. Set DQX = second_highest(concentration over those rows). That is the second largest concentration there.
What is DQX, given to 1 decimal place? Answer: 40.2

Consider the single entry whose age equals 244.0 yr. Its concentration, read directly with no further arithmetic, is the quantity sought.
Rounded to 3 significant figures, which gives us 38.9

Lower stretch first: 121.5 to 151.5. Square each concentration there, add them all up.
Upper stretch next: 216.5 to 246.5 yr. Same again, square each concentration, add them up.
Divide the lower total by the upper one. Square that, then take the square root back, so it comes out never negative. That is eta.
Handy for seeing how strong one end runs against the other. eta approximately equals 1.36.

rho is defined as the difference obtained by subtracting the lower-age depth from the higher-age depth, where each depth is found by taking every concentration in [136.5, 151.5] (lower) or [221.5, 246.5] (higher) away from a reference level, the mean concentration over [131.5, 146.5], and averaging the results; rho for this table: 10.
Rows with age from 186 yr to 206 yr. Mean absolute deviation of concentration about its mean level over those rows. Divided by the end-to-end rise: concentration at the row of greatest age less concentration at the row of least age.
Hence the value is -0.75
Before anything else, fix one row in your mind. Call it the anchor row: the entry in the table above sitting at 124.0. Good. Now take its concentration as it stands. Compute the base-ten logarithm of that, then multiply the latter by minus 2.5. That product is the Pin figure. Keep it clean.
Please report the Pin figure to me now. -4.04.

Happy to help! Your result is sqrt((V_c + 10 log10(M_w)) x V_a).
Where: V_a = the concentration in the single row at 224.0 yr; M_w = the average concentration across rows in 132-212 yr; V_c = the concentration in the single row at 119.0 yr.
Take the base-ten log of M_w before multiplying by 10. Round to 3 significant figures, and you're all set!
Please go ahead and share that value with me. 46.7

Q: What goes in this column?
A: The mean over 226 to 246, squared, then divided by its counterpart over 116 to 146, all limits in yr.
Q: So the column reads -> 34.4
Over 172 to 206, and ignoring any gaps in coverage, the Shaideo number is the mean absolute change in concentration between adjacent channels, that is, 0.40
